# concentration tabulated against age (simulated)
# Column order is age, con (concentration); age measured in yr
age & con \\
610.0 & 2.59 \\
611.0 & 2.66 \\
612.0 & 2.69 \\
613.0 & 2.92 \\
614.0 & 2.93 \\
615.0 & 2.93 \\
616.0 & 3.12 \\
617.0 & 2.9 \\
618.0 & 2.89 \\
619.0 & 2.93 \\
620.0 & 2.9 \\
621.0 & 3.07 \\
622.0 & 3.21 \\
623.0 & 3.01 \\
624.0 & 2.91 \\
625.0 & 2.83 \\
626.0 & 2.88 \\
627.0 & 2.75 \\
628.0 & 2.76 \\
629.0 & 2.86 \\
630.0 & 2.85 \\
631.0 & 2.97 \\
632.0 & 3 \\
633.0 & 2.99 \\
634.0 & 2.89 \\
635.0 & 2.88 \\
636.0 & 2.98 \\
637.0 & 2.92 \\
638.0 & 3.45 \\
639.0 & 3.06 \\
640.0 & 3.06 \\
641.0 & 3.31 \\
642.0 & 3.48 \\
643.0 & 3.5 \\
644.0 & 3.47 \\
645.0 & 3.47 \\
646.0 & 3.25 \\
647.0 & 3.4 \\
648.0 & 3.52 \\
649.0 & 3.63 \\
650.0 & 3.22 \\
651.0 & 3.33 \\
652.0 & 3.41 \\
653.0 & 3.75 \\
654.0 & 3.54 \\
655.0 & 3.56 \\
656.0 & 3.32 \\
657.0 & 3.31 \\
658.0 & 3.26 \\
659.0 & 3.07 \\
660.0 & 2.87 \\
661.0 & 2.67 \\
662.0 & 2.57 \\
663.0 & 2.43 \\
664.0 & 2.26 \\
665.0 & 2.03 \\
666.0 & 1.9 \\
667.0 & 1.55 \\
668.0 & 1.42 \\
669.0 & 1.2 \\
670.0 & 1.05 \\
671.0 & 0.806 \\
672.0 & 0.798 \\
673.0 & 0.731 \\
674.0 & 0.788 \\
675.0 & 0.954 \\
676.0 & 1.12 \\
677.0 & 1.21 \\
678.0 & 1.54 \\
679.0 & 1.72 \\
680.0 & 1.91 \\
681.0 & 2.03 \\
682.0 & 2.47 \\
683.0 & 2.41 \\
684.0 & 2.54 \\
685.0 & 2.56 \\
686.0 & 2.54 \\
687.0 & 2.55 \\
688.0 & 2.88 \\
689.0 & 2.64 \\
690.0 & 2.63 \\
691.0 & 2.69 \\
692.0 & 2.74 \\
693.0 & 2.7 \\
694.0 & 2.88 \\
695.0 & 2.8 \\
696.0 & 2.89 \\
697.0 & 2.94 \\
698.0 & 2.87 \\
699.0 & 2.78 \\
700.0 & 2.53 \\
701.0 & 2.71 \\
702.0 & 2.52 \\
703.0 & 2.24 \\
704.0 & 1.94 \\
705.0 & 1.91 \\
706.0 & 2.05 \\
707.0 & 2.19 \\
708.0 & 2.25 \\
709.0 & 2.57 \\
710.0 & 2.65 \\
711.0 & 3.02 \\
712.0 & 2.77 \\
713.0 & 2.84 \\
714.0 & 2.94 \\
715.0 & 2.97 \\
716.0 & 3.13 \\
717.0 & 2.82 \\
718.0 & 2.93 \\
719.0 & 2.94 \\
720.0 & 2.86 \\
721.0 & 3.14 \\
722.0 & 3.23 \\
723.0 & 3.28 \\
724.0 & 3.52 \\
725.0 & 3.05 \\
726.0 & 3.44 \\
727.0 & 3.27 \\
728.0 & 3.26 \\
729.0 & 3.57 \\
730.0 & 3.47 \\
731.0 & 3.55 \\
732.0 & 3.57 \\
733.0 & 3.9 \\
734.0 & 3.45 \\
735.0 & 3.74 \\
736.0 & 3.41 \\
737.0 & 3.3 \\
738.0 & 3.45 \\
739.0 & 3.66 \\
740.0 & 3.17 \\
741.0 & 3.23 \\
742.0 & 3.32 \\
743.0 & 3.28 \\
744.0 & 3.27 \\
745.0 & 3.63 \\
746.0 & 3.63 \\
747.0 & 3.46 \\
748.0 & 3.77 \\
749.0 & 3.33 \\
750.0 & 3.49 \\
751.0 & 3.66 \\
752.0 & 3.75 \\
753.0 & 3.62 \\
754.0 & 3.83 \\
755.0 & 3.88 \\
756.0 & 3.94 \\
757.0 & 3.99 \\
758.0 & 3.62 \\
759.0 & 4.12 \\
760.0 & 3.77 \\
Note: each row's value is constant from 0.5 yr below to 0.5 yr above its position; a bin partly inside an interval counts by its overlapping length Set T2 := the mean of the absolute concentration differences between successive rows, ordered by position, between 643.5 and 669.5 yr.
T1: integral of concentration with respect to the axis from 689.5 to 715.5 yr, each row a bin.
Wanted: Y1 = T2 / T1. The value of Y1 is 0.0024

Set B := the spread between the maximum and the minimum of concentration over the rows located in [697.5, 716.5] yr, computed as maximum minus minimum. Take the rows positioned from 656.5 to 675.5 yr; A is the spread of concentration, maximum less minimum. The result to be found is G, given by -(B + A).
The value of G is -3.8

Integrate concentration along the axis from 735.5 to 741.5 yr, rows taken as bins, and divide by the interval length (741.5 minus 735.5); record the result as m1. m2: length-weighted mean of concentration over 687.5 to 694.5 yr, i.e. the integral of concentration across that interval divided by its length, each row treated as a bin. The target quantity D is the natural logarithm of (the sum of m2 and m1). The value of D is 1.81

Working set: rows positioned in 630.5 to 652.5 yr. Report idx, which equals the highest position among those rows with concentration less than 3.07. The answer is 640.0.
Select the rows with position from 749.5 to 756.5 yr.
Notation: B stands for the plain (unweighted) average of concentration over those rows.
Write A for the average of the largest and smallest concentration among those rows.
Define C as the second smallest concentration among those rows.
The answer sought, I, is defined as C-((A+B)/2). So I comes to -0.11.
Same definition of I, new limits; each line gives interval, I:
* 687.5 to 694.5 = -0.11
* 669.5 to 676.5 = -0.12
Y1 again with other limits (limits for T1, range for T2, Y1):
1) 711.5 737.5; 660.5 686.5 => 0.0019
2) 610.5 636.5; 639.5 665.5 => 0.0020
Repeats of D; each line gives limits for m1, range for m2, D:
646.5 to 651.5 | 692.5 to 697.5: 1.83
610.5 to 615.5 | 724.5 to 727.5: 1.80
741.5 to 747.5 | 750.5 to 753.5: 1.96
